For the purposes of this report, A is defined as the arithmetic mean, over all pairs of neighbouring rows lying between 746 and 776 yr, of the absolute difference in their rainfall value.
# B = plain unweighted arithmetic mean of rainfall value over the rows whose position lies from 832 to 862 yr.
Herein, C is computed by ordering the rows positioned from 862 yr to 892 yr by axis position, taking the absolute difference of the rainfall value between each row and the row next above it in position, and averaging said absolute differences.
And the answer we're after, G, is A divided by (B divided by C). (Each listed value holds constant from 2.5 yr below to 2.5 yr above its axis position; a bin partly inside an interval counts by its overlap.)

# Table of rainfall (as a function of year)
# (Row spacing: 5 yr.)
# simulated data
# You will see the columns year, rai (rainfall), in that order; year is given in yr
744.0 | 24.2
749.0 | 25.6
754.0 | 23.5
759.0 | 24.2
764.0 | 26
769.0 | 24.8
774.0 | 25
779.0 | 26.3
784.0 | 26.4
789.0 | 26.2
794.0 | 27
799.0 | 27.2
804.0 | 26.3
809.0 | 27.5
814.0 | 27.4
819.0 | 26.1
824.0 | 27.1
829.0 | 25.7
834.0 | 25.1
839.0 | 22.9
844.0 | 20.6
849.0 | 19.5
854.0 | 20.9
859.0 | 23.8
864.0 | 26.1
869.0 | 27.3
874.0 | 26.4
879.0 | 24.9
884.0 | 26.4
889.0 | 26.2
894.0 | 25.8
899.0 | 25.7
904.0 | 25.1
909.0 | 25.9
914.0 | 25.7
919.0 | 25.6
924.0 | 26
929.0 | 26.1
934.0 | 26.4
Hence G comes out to 0.057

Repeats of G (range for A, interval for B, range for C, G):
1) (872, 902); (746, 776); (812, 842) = 0.039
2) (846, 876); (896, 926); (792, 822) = 0.050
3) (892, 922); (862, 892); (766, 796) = 0.007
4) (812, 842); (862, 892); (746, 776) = 0.060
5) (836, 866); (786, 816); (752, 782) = 0.077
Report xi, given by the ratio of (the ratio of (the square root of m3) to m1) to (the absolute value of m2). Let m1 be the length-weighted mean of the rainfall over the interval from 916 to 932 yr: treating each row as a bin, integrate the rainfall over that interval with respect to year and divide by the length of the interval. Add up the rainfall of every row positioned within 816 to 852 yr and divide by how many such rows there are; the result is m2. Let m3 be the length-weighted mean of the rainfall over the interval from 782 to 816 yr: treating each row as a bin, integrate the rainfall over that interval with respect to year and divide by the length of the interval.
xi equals 0.0084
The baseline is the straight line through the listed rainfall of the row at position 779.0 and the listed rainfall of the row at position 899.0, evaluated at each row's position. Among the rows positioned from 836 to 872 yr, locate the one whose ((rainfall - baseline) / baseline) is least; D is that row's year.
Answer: 849.0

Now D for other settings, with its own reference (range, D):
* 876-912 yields 879.0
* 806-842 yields 839.0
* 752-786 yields 754.0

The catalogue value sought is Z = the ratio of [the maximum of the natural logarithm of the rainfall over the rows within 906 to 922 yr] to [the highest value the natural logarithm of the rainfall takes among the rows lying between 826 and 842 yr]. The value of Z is 1.00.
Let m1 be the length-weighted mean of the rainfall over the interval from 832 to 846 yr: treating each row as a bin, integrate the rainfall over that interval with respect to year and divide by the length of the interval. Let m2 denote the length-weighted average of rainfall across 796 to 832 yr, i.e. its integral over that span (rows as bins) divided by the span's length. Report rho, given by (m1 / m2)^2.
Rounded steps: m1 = 22.9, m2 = 26.7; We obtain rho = 0.73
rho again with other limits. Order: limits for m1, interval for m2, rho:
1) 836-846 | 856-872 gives 0.74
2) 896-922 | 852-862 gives 1.28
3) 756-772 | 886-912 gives 0.94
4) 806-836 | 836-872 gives 1.32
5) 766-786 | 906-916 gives 0.99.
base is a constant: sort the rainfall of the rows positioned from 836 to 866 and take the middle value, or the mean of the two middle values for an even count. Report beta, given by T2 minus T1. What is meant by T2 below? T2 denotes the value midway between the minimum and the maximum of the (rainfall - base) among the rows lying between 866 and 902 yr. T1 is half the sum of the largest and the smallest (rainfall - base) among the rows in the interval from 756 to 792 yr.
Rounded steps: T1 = 3.40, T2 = 4.2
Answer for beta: 0.8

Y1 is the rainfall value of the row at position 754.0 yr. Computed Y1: 23.5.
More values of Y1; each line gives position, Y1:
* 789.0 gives 26.2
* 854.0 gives 20.9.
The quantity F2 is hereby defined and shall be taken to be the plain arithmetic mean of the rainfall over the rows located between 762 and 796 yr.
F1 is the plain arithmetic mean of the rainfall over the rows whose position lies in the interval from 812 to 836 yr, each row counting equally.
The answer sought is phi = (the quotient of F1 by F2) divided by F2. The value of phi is 0.039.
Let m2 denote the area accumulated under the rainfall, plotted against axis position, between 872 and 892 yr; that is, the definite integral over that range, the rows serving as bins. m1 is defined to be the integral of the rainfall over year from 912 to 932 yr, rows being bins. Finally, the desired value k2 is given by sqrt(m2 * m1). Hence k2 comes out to 518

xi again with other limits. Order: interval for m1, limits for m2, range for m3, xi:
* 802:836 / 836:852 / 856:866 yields 0.0089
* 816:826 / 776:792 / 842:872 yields 0.0069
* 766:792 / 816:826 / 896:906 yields 0.0074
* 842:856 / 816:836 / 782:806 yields 0.0098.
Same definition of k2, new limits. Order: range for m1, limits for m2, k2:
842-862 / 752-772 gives 459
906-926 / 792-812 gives 528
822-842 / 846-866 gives 474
